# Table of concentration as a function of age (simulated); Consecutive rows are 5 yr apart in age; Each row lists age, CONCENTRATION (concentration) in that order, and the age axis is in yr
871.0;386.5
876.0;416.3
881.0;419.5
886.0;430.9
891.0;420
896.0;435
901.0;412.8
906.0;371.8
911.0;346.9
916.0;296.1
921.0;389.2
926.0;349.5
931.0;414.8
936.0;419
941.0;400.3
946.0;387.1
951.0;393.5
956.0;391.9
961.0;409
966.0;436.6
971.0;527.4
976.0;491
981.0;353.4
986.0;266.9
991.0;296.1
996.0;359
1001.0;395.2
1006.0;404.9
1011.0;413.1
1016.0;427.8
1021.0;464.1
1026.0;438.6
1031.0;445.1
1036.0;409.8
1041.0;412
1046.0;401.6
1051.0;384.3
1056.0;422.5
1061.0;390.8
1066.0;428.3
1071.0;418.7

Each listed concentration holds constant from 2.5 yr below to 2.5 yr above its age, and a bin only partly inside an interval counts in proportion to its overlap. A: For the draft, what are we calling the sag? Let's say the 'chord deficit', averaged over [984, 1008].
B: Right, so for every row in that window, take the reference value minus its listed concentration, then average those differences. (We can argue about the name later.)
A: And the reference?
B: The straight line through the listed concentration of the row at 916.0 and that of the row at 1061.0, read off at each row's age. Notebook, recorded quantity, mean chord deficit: 4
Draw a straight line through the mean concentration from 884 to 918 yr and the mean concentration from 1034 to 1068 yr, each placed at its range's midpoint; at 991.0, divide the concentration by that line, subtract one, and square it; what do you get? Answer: 0.067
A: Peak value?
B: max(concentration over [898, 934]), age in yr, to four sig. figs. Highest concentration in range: 414.8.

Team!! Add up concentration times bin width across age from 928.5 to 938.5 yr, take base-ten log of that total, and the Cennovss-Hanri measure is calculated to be 3.62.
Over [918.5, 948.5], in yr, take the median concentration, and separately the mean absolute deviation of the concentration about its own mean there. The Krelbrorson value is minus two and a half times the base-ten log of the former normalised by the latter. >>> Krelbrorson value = -3.3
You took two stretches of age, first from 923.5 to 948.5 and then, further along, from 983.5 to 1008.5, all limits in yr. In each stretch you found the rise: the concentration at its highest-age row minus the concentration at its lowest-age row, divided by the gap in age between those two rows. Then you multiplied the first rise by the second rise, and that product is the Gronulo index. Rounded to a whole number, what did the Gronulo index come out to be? 13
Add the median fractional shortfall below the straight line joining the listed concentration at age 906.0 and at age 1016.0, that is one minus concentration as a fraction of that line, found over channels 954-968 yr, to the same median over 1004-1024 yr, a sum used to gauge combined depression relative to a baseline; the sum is -0.01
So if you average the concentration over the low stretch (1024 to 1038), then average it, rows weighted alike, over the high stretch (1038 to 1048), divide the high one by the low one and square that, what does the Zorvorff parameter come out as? 0.89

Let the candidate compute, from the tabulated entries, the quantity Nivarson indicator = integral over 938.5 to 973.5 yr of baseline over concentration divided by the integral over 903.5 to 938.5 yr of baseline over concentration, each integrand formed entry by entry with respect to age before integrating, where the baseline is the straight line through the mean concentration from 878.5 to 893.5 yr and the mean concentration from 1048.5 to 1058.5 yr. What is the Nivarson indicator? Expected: 0.87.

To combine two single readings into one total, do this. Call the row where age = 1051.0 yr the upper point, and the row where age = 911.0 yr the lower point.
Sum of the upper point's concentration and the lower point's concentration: 731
